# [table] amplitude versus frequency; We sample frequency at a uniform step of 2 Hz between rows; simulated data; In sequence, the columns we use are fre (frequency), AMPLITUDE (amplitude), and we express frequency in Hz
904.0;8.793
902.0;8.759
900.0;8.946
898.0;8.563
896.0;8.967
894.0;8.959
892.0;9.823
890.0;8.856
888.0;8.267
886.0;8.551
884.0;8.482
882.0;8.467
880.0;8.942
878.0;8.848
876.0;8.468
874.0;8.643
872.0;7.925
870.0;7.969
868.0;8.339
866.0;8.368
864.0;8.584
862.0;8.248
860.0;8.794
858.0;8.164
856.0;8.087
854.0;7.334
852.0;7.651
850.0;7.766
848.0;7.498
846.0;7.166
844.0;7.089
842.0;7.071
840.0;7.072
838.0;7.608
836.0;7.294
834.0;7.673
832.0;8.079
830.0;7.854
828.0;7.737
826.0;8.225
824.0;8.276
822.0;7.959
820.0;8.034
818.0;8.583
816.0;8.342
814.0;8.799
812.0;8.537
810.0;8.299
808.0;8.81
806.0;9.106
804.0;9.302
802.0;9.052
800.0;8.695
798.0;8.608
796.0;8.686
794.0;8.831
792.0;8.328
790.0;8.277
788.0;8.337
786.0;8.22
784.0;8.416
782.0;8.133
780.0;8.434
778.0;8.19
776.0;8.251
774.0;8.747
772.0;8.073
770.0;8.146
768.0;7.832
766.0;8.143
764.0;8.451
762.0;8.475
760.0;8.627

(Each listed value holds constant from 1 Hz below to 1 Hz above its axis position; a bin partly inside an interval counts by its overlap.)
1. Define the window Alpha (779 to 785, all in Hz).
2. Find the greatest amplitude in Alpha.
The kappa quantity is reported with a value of 8.434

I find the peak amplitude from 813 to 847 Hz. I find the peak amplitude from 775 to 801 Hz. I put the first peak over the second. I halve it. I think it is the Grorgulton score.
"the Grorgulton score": 0.498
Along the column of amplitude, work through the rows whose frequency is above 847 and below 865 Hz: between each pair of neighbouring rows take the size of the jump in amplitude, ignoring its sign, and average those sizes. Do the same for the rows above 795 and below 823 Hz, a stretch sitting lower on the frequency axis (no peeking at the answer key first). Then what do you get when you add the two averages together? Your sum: 0.66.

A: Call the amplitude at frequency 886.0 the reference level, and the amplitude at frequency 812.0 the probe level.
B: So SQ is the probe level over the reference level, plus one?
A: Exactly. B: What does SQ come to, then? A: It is 2.00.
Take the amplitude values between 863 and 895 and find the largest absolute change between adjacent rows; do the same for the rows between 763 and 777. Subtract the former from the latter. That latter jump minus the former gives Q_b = -0.29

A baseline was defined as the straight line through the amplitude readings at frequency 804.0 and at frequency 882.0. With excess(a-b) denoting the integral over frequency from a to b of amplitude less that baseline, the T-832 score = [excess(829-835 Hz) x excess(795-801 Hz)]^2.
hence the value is 824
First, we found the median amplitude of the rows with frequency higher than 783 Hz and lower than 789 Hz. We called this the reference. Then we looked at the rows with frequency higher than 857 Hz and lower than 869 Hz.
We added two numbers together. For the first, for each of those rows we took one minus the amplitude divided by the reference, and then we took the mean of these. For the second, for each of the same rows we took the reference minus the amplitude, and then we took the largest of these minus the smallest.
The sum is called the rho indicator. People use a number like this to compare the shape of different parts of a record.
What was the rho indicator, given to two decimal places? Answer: 0.62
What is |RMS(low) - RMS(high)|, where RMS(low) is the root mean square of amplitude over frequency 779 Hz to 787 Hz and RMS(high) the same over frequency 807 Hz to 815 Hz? 0.3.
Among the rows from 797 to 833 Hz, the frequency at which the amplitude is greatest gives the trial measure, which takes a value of 804.0 Hz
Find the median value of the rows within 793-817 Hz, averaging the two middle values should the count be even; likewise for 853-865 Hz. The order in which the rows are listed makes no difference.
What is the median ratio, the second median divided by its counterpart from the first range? 0.94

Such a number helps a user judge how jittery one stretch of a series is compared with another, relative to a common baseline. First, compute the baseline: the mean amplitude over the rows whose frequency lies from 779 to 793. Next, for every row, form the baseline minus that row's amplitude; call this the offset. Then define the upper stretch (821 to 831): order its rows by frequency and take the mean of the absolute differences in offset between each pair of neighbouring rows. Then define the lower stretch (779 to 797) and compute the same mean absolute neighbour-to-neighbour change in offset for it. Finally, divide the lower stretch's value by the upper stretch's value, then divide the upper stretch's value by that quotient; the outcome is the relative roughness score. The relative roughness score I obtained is 0.29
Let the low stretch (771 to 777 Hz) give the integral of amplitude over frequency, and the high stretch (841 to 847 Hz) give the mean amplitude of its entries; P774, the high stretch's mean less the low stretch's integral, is -43.0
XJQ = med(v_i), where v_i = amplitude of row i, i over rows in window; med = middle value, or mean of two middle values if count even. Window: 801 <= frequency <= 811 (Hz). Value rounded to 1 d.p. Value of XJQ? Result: 9.1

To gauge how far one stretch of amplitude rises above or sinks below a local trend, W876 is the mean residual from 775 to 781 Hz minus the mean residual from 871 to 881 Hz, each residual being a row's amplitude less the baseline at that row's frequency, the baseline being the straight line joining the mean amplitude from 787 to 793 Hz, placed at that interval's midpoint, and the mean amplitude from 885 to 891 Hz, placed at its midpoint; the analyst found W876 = -0.03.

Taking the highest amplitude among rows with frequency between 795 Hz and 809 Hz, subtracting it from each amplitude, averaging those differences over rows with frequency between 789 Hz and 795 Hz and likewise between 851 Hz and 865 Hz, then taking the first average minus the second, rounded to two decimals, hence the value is 0.36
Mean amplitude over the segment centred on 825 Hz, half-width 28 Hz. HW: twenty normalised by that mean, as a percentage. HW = 248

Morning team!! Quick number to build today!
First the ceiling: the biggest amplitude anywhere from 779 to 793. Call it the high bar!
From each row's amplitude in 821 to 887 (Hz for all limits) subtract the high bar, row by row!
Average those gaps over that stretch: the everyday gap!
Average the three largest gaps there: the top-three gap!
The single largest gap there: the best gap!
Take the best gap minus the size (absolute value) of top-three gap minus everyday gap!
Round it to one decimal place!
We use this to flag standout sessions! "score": -0.3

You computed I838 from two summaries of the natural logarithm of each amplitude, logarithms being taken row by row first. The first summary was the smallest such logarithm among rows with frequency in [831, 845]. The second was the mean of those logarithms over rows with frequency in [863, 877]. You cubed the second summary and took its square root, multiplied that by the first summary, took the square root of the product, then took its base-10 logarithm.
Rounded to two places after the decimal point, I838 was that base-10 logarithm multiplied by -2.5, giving -0.98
